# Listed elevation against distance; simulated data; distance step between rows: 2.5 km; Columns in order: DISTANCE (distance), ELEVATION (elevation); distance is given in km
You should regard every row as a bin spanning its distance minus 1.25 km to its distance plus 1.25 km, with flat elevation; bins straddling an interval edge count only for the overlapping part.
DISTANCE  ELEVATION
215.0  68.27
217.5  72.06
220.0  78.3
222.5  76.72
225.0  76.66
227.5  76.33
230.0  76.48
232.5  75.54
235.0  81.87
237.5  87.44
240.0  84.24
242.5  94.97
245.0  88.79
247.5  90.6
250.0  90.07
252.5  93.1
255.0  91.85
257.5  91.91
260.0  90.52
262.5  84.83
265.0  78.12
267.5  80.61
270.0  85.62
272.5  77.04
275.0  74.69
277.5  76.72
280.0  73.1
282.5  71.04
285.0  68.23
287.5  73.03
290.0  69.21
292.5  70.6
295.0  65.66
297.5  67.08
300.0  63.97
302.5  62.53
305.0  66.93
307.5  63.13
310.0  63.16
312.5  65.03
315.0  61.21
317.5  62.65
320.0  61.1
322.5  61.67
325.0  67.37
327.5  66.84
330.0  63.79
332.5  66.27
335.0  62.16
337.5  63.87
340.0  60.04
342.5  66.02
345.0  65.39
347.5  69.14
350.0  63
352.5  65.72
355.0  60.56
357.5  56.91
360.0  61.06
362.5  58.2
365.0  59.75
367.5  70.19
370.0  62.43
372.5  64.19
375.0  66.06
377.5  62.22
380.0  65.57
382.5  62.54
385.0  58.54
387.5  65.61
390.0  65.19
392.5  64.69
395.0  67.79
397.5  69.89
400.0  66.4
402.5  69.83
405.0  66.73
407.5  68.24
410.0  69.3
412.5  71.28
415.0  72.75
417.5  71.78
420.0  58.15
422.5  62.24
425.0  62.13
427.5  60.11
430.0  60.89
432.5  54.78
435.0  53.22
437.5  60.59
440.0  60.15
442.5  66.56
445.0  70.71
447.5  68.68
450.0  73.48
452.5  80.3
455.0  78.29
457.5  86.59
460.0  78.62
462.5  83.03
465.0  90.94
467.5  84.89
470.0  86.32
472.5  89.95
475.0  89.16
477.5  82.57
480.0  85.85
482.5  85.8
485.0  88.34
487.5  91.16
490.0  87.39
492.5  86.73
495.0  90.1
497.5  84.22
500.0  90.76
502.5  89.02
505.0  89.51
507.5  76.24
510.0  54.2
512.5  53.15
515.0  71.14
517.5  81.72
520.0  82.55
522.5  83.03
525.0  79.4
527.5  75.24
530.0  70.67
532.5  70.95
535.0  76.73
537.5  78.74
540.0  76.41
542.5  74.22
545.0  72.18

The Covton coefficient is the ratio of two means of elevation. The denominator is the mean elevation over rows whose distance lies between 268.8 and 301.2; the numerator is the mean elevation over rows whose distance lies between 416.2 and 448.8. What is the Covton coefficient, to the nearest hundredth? 0.87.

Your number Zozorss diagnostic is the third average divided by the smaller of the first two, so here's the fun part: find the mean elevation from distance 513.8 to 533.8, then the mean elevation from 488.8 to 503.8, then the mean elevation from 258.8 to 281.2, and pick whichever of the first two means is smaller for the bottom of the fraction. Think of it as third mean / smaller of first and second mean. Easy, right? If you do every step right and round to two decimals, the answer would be 1.04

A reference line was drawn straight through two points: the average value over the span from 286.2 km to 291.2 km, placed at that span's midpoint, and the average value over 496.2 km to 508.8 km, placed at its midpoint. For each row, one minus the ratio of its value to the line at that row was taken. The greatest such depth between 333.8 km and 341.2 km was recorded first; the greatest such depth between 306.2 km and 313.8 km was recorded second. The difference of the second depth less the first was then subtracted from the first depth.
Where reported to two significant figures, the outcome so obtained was 0.26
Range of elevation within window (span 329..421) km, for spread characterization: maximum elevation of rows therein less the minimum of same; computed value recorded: 16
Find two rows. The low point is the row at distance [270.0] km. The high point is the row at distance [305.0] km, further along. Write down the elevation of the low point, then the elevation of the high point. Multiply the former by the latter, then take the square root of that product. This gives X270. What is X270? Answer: 76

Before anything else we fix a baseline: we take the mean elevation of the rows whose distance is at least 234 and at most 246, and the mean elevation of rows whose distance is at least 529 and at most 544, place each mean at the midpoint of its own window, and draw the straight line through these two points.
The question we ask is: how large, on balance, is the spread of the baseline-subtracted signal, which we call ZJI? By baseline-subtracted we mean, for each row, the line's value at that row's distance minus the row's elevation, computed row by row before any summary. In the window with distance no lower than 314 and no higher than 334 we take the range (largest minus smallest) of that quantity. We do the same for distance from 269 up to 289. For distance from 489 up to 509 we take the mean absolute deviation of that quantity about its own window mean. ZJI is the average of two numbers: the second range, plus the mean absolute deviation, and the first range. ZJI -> 13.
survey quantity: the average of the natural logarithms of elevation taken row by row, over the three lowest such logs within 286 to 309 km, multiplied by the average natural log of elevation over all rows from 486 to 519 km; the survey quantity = 18.1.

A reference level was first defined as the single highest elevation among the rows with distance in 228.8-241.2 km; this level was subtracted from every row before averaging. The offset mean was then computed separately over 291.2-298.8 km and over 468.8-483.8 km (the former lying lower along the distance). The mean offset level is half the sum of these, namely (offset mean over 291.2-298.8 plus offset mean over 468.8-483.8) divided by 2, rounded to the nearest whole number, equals -10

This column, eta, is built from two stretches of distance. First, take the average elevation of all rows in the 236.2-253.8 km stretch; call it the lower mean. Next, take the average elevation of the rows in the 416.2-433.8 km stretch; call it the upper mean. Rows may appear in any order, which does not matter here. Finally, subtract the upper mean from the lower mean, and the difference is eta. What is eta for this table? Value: 28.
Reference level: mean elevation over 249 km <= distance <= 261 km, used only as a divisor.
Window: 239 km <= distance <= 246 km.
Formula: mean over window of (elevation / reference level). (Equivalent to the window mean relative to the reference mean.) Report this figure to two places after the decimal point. 0.98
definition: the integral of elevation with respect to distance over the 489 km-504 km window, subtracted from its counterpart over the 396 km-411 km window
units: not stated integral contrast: -295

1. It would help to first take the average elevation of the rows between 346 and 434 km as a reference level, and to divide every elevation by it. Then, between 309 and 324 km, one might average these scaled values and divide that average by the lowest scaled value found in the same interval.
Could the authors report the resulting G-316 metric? 1.02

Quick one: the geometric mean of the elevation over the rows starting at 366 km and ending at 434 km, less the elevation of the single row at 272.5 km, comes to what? -12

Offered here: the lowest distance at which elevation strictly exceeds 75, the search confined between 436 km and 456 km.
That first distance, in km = 452.5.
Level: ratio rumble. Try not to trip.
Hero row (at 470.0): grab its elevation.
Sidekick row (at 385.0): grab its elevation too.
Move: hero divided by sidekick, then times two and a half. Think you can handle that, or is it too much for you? 3.69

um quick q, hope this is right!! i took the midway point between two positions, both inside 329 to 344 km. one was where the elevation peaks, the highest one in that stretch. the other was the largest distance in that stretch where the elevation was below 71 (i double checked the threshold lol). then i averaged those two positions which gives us 337.5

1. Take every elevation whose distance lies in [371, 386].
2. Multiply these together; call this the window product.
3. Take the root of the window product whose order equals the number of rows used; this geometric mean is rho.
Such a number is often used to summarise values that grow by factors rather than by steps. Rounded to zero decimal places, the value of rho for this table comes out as 63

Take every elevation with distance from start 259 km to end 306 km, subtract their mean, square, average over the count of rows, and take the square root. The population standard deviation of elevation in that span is 7.5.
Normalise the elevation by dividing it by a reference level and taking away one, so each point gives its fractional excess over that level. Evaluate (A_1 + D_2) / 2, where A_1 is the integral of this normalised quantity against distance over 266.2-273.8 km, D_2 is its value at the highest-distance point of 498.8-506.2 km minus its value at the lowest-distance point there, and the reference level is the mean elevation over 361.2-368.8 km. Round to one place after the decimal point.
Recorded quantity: 1.1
